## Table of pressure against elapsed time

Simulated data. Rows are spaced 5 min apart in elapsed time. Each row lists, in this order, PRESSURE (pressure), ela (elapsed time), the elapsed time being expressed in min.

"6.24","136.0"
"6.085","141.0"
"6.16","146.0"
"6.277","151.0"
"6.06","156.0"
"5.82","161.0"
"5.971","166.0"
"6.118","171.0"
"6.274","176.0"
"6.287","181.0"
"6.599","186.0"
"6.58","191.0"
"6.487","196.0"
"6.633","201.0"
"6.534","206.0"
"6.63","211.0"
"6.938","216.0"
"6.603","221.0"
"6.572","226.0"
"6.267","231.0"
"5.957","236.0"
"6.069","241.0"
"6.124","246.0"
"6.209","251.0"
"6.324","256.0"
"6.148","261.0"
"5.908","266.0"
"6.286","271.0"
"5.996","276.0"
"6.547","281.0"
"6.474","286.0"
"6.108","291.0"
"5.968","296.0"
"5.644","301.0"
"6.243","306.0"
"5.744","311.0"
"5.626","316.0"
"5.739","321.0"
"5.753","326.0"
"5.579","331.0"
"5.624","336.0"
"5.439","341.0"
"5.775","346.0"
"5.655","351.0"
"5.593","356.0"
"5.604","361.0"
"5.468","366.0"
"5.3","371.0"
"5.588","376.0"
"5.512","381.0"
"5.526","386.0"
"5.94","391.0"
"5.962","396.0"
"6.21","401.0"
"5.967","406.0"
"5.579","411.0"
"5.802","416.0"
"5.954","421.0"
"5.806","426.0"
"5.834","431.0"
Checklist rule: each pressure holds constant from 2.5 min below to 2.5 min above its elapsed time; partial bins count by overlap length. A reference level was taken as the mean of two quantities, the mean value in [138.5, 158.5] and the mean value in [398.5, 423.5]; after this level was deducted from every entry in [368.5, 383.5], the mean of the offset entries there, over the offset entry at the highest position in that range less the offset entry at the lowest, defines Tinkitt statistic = -2.6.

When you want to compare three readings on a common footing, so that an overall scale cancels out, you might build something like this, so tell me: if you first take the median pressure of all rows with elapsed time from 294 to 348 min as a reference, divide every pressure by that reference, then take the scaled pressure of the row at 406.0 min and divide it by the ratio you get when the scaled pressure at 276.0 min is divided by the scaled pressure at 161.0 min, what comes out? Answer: 1.009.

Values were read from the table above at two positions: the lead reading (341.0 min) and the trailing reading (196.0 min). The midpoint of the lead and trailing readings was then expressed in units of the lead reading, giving 1.10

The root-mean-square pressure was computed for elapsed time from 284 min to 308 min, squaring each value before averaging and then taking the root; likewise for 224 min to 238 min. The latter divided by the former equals 1.03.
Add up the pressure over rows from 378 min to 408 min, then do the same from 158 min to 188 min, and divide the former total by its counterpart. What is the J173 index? 0.947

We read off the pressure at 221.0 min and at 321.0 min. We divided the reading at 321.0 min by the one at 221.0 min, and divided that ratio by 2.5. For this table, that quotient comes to 0.348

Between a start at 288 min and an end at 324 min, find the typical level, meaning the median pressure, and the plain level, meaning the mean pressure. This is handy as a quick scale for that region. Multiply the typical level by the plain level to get 33.7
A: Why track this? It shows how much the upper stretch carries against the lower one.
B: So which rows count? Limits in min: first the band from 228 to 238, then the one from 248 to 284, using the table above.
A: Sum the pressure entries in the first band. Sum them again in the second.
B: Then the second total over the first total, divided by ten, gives 0.36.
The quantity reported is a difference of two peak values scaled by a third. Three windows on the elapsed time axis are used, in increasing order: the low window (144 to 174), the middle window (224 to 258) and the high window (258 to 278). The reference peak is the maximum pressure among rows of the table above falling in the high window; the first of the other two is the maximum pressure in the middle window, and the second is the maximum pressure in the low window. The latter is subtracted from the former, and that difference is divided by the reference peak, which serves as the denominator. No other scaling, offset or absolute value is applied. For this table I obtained 0.047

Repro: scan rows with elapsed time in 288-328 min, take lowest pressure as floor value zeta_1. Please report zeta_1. 5.626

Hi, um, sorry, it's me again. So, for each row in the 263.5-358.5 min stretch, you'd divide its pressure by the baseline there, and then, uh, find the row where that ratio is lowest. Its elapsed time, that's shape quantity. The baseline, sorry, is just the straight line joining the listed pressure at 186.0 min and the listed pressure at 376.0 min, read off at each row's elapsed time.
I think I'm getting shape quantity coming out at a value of 341.0 min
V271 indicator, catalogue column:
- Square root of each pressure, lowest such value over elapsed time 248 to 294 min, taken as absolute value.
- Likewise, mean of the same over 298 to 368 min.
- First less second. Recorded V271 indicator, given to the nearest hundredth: 0.05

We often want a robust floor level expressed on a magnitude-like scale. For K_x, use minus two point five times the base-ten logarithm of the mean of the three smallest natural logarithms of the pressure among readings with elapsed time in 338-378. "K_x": -0.568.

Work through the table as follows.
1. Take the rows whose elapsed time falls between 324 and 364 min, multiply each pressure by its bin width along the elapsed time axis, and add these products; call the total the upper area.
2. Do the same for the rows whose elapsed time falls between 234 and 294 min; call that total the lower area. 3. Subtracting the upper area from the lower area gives 146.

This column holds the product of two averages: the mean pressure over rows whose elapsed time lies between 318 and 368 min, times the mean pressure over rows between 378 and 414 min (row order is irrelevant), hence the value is 33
